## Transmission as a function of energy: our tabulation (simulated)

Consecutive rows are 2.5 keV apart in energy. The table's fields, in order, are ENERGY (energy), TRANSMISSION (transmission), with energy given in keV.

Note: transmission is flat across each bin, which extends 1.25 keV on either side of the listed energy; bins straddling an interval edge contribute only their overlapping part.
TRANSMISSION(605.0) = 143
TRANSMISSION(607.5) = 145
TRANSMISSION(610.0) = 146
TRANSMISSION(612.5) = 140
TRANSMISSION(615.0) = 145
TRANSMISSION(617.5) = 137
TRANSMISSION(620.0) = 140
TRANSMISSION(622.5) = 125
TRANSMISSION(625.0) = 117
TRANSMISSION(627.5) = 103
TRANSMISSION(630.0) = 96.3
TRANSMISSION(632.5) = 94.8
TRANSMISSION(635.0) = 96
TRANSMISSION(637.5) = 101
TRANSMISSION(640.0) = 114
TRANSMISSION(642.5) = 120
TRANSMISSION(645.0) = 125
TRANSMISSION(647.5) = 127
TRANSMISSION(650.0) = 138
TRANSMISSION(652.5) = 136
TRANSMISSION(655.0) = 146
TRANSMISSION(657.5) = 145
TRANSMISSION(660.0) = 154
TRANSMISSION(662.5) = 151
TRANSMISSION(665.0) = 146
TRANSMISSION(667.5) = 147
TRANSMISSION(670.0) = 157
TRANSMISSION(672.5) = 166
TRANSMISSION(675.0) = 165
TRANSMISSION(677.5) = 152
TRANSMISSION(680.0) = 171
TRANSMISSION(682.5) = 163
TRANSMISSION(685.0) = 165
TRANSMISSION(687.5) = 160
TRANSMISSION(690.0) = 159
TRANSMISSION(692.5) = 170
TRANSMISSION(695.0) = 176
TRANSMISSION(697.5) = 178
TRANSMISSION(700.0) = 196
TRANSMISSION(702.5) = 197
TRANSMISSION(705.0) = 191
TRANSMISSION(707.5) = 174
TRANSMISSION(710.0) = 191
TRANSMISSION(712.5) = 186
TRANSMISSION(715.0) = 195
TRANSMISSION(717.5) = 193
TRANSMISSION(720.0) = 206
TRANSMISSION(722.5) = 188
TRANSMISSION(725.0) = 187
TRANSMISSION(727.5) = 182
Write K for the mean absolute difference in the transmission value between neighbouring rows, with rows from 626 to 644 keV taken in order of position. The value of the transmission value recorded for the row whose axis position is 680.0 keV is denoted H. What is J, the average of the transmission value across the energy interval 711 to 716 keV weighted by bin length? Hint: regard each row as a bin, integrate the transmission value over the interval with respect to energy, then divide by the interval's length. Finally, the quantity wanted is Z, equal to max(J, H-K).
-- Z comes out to 190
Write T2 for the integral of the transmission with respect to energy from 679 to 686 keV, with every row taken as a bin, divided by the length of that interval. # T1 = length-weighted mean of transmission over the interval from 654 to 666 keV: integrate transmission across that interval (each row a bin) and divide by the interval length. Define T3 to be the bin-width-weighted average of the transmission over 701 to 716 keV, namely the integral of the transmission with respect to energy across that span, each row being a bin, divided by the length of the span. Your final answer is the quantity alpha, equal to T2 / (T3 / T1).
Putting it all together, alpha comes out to 131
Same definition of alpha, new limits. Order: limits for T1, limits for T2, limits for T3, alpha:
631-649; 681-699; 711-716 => 98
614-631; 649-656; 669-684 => 106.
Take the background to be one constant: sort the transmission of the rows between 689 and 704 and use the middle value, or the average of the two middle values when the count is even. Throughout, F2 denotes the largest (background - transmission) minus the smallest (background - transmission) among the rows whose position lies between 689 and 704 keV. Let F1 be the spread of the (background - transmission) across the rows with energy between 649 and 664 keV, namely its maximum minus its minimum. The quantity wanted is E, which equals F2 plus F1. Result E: 56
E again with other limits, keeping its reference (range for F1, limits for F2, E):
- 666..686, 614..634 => 74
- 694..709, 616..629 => 60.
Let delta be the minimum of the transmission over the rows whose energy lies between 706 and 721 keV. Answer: 174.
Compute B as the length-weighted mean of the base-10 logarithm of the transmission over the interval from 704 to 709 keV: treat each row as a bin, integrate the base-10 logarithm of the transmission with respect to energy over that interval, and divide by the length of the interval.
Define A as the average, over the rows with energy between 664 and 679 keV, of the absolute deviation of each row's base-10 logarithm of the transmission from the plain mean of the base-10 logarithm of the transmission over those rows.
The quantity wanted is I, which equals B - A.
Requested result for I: 2.24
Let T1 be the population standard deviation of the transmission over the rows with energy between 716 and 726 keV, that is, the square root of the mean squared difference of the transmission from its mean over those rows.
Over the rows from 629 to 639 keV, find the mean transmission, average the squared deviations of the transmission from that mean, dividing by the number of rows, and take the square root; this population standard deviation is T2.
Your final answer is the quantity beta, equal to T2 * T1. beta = 18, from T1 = 7.6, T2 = 2.4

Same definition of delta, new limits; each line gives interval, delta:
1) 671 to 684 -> 152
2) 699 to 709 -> 174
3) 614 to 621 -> 137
